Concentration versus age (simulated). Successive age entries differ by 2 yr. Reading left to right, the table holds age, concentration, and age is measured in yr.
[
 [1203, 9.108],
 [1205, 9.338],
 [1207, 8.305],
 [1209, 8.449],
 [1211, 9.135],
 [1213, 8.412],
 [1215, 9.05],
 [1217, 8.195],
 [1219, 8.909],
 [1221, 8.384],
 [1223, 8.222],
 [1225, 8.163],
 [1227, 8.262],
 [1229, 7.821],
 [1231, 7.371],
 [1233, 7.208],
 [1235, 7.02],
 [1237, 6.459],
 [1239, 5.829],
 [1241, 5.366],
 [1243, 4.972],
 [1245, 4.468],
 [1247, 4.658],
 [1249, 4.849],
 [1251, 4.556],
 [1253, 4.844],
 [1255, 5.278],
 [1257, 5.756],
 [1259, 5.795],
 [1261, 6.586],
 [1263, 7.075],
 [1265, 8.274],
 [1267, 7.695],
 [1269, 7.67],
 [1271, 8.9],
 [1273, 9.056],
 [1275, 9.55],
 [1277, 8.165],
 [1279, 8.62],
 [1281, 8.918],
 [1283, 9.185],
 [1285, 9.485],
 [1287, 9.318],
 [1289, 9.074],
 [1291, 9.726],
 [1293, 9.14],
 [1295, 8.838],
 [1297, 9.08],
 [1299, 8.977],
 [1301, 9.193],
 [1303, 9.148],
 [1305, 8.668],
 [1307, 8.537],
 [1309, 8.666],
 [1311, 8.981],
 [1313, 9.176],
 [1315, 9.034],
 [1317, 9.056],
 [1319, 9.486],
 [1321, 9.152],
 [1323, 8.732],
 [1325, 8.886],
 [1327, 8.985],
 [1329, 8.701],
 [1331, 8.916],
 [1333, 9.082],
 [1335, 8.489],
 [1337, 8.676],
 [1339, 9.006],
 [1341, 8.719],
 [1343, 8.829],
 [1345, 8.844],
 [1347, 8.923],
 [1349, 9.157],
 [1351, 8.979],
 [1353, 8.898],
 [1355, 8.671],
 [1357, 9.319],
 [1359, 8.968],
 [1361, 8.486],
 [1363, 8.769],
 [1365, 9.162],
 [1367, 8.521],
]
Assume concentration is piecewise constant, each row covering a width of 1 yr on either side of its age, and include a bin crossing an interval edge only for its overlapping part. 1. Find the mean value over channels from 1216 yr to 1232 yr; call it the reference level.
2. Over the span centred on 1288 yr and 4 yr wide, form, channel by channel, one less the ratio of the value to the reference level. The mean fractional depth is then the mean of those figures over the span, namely -0.126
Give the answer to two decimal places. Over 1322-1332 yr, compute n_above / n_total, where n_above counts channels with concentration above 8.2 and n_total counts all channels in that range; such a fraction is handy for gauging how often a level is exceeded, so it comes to 1.00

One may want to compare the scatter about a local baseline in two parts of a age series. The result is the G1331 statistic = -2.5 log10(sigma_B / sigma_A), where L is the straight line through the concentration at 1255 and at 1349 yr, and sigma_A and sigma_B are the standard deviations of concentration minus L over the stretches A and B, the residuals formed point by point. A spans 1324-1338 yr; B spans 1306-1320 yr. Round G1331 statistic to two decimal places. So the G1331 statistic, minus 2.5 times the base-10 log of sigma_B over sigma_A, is 0.70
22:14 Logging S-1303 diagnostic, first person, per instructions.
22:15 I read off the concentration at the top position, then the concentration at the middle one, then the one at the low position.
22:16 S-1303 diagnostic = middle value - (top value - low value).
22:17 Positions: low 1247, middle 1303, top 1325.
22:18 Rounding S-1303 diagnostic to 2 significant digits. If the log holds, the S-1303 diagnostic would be 4.9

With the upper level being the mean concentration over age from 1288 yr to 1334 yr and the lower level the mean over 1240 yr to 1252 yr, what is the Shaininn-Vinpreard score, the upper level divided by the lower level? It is 1.87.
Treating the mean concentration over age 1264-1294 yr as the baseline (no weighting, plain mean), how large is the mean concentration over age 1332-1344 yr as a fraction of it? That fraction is 0.99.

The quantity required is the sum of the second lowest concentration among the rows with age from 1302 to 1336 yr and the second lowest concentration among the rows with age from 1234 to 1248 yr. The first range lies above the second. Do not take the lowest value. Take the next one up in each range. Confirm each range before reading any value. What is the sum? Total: 13.2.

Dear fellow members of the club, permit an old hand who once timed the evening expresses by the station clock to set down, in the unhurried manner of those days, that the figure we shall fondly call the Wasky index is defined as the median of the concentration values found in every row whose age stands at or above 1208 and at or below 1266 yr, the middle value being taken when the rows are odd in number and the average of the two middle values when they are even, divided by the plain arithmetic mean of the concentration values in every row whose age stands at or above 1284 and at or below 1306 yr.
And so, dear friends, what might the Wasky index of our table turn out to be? 0.77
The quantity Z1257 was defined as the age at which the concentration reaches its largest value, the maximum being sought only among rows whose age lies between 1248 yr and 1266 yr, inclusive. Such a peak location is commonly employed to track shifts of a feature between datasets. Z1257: 1265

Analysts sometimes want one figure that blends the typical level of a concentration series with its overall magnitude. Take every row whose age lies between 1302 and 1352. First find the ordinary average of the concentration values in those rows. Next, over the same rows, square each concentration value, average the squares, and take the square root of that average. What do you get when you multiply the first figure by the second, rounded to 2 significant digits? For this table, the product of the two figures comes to 79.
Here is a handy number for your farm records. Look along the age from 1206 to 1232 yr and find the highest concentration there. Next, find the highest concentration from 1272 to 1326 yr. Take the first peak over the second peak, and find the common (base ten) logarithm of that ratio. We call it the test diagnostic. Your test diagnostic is -0.027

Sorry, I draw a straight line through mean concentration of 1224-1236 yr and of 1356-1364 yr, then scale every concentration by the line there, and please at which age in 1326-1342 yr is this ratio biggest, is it 1333 yr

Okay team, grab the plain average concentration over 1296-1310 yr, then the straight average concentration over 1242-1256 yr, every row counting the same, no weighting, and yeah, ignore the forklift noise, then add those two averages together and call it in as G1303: 13.7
